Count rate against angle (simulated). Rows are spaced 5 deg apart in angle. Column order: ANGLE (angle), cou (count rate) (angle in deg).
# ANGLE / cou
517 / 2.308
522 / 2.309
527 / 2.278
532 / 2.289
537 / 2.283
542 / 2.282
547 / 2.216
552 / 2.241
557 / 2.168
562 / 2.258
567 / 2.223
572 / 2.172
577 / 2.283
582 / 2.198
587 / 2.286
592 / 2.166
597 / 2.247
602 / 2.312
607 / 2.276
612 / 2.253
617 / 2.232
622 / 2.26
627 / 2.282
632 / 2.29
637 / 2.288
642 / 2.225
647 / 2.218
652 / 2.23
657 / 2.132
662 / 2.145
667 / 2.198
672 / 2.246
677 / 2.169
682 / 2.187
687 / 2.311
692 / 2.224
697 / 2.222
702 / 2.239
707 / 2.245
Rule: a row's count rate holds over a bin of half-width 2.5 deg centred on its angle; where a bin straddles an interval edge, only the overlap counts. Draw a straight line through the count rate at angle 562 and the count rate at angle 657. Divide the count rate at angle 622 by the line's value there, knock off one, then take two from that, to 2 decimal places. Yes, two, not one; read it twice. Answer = -1.96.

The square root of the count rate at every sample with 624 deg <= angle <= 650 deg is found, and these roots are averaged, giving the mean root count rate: 1.503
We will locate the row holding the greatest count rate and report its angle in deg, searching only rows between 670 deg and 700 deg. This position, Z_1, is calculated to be 687 deg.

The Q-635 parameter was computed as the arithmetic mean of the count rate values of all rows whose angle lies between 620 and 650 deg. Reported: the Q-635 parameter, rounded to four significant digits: 2.260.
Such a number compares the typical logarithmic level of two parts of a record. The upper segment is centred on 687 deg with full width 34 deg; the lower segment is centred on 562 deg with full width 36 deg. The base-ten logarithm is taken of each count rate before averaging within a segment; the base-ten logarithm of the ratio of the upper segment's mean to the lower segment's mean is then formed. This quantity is 0.001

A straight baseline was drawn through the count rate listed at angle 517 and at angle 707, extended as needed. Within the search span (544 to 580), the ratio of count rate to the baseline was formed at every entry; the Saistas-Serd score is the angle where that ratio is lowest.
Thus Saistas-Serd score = 557 deg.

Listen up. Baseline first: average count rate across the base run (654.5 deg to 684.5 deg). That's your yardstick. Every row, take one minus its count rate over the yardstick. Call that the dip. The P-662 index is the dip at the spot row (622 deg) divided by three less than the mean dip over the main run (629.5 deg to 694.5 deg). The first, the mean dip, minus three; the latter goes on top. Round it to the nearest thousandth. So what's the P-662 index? 0.012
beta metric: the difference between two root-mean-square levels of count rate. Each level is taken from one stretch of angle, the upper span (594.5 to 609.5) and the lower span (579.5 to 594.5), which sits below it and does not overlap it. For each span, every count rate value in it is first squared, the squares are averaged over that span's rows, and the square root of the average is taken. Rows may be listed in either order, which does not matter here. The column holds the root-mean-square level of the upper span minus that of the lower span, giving 0.06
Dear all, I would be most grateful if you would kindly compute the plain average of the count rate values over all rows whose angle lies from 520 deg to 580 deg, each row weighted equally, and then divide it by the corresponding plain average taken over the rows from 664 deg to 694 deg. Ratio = 1.01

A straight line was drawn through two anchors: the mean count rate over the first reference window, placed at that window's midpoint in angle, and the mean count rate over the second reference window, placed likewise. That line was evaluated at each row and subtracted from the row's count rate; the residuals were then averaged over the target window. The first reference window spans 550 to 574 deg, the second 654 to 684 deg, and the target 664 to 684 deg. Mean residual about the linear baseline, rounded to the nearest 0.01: 0.02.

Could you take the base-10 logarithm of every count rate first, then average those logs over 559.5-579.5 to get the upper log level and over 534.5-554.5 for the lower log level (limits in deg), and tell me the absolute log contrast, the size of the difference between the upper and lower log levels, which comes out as 0.0042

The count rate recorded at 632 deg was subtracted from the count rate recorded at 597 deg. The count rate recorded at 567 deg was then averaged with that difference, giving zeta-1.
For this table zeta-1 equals 1.090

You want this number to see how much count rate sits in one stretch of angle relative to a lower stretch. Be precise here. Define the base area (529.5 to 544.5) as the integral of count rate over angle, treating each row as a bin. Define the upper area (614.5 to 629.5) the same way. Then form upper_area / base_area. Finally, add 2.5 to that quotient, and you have 3.49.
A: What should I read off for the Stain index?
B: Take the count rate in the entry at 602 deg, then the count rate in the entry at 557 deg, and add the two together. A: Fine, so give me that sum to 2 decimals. 4.48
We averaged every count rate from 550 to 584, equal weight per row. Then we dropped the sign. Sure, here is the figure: 2.220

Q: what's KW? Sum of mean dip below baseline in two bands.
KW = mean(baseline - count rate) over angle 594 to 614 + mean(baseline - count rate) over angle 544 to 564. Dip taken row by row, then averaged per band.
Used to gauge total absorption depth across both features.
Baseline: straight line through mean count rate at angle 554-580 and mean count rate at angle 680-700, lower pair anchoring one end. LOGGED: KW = -0.05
